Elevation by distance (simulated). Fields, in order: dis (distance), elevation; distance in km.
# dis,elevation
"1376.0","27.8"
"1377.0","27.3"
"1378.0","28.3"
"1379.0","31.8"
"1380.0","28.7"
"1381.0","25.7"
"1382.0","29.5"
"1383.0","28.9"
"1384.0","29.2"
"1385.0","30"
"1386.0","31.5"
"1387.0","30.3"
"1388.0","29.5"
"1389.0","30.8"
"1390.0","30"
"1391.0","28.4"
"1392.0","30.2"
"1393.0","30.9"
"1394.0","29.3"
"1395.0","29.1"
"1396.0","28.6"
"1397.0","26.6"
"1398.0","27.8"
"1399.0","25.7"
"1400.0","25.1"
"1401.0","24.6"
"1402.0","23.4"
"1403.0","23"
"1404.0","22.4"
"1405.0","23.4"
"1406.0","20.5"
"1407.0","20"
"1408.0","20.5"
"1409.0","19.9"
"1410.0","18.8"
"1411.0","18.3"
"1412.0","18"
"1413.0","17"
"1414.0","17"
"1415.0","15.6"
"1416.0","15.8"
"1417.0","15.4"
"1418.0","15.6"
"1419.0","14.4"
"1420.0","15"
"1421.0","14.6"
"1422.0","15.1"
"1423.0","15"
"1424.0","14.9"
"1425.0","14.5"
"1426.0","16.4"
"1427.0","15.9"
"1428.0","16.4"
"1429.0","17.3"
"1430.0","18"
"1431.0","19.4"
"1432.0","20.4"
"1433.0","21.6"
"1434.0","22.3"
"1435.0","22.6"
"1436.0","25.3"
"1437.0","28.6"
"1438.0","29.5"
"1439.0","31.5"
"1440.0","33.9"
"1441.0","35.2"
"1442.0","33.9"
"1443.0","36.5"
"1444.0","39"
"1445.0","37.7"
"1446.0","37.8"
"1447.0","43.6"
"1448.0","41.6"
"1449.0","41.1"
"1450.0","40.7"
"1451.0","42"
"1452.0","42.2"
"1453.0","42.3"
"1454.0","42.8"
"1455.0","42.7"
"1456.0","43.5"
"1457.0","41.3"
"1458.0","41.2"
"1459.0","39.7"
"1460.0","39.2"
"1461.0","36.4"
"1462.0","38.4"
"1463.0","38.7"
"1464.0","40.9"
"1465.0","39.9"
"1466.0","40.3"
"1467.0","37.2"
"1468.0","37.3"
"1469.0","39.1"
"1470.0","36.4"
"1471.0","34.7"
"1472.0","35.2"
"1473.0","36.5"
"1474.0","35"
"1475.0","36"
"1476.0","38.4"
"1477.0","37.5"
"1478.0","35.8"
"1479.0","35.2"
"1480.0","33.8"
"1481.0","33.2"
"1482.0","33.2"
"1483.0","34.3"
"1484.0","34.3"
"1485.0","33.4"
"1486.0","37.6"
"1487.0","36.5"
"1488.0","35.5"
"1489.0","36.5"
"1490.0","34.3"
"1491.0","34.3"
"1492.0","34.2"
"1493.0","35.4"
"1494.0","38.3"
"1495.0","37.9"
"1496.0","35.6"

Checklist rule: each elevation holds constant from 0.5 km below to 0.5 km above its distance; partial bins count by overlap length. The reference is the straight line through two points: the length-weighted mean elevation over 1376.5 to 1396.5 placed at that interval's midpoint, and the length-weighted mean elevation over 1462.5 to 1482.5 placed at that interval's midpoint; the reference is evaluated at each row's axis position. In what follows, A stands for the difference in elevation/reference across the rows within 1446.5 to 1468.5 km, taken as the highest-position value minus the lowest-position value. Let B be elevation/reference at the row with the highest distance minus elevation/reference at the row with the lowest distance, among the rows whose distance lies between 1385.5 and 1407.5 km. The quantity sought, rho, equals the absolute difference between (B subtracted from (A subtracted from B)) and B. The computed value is 0.7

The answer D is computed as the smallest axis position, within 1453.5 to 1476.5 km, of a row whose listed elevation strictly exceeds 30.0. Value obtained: 1454.0 km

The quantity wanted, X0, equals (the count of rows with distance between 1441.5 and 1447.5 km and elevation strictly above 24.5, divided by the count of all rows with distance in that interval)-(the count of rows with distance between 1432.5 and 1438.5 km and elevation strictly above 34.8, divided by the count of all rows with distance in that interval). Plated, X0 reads 1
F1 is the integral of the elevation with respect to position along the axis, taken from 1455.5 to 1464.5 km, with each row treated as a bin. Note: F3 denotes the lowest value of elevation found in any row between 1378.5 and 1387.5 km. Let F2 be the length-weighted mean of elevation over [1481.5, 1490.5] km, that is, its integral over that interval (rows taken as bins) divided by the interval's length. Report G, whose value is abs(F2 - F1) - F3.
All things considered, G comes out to 299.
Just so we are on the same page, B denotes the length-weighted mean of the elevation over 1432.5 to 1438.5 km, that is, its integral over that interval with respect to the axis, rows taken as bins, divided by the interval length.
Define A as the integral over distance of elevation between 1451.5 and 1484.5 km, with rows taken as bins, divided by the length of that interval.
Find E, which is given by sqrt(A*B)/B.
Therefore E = 1.23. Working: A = 38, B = 25.0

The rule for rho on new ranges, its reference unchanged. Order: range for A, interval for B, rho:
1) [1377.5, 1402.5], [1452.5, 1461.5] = 0.4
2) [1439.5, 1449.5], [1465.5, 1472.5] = 0.0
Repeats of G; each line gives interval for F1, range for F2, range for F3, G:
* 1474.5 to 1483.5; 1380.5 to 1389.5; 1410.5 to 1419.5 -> 274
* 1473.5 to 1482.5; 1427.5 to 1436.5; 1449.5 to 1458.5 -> 257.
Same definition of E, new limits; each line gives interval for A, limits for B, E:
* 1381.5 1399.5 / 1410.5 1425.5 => 1.36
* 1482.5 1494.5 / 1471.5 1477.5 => 0.99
